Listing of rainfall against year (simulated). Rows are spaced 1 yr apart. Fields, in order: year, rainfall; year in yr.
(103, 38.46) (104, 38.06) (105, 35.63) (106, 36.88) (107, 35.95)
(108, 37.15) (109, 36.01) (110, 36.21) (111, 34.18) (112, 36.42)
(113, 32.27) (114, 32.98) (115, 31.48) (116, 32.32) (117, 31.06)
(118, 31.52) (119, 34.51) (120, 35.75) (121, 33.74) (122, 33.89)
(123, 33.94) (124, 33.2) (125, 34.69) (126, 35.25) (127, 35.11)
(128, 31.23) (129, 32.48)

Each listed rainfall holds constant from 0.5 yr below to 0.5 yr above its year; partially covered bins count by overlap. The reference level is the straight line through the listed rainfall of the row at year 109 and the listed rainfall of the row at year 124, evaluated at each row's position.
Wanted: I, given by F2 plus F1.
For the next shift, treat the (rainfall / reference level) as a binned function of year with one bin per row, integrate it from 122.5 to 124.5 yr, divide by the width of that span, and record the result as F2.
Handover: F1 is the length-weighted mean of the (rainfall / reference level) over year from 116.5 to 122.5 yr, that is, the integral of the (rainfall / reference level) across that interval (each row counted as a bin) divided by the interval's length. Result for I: 1.99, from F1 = 0.98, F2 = 1.008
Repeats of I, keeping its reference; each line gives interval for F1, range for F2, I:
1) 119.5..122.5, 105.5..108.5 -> 2.03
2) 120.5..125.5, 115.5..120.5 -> 1.98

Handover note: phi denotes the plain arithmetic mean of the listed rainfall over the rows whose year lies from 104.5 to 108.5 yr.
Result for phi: 36.4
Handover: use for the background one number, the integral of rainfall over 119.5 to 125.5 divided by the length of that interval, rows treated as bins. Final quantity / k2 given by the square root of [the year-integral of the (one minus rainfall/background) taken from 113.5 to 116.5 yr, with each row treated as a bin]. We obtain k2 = 0.41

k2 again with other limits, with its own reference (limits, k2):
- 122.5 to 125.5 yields 0.15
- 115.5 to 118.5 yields 0.47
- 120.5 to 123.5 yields 0.17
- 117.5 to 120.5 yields 0.16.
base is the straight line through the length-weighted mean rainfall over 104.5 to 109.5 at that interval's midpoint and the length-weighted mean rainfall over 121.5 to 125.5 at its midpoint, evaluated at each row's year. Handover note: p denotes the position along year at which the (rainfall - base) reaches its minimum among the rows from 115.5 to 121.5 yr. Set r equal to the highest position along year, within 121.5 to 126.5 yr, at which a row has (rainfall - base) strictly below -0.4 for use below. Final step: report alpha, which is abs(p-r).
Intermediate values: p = 117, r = 124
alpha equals 7 yr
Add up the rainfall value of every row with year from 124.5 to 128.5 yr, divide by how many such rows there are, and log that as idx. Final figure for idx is 34.1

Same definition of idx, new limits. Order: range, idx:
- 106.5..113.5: 35.5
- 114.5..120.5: 32.8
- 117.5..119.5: 33.0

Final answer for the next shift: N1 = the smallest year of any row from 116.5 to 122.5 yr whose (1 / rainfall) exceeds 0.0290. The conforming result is 117 yr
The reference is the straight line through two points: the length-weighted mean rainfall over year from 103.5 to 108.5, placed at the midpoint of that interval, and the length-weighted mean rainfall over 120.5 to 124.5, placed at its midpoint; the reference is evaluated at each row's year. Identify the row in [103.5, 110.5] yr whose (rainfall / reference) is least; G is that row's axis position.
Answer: 105 yr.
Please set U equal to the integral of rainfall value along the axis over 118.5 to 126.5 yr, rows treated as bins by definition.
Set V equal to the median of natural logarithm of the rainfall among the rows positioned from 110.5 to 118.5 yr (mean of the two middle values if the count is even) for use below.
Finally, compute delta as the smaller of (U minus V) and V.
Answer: 3.47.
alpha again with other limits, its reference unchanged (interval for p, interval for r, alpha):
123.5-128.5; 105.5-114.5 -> 14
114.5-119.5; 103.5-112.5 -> 6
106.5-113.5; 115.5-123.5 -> 8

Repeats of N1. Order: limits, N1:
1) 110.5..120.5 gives 111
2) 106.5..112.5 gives 111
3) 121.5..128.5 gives 122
